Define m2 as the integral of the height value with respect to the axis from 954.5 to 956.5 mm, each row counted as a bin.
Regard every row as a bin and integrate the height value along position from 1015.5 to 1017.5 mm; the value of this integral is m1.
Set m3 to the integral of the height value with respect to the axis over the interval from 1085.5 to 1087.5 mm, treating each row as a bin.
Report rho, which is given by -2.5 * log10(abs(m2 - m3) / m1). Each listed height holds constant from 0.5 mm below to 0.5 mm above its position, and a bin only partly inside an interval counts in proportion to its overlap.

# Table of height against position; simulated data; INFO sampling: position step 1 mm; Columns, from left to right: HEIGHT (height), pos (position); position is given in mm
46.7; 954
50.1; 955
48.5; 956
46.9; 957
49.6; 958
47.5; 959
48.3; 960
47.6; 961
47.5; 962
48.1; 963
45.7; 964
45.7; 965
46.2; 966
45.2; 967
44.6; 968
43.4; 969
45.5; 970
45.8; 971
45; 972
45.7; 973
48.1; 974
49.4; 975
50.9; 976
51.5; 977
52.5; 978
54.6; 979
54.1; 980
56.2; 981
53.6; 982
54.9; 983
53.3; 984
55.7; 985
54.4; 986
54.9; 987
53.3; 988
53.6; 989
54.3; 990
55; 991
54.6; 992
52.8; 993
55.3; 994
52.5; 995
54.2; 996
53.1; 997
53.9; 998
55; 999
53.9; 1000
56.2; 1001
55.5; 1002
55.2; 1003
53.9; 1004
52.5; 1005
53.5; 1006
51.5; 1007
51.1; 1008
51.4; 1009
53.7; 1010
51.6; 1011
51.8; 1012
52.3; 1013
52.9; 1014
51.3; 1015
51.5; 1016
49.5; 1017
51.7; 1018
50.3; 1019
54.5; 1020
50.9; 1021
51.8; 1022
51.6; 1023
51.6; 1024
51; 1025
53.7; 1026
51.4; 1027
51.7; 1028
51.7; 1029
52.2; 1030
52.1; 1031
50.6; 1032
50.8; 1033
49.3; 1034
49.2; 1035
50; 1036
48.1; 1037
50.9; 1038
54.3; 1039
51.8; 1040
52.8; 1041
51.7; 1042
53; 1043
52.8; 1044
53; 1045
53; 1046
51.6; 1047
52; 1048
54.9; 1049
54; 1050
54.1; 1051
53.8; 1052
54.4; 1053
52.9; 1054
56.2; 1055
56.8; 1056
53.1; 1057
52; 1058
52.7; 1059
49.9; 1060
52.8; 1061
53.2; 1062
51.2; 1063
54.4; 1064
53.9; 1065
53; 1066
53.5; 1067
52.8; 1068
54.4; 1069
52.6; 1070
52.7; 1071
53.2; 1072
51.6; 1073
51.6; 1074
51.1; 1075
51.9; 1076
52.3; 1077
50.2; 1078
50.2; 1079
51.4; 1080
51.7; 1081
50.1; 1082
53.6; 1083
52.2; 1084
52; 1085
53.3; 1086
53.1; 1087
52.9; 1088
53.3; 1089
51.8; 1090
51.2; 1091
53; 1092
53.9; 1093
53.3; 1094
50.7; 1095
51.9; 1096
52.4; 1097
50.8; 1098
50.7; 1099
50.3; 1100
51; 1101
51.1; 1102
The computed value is 2.8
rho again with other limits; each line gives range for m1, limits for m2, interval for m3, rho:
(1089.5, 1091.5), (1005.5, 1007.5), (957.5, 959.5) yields 2.8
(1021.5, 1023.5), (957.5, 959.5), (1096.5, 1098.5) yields 3.1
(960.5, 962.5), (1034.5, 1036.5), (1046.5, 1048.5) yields 3.3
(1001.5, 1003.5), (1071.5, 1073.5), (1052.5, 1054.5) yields 4.1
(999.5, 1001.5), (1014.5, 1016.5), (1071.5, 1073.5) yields 4.4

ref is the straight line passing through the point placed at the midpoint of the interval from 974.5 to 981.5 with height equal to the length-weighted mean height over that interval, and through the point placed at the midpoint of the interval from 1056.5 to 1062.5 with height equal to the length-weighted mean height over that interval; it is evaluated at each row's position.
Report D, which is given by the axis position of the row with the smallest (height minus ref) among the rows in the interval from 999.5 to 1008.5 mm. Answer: 1008 mm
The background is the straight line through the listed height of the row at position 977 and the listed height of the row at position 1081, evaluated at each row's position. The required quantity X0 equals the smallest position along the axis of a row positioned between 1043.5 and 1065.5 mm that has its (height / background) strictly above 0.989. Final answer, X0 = 1044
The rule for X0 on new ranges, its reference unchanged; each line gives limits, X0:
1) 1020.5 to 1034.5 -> 1022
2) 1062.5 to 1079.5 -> 1063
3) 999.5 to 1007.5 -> 1000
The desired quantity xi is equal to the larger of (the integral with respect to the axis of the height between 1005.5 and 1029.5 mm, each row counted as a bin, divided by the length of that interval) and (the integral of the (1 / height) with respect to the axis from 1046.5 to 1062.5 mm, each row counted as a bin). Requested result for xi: 51.8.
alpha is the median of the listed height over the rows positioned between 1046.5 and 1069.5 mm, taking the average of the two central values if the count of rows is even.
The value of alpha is 53.2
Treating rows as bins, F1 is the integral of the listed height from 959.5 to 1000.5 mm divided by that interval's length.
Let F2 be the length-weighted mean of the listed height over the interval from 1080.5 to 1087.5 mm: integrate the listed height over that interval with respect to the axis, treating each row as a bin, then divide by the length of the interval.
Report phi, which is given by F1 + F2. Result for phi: 103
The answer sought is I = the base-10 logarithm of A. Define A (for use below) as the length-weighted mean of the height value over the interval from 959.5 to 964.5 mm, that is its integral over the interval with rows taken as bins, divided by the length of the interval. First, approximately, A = 47.4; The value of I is 1.68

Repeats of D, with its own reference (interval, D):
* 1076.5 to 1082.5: 1082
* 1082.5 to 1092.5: 1091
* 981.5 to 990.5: 984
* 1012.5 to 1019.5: 1017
